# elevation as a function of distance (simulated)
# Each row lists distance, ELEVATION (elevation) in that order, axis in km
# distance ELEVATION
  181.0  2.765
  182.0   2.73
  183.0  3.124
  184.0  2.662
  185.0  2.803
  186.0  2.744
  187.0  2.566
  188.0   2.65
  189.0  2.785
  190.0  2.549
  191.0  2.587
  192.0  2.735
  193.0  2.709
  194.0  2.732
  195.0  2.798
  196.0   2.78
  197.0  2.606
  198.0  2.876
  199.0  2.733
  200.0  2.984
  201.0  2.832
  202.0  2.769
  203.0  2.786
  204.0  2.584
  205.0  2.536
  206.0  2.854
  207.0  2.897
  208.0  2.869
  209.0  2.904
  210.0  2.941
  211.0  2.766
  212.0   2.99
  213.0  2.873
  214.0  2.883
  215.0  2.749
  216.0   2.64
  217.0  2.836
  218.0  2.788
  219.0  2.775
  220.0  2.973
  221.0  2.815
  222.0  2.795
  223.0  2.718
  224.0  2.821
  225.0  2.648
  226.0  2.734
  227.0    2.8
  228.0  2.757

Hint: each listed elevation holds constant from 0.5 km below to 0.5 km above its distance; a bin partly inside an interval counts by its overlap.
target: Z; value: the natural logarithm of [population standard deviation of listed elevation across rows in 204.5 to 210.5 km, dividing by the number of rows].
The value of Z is -2.0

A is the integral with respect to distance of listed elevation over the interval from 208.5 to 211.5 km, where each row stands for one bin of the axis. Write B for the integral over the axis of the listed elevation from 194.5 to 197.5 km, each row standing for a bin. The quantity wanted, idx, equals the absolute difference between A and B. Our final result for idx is 0.43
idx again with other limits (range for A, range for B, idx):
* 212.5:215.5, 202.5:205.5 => 0.60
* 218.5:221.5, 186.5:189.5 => 0.56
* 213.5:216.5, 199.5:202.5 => 0.31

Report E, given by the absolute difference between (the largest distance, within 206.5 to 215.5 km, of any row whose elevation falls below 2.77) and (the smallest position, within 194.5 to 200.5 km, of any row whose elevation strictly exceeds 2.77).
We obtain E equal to 20 km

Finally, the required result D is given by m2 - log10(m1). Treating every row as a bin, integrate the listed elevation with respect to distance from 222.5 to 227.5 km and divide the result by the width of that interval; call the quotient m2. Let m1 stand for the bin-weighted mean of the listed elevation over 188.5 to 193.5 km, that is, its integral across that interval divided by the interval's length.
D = 2.317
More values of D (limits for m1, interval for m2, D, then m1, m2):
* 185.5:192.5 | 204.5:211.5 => 2.399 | 2.66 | 2.82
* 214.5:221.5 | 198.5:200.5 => 2.412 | 2.80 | 2.86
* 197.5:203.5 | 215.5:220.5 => 2.351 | 2.83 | 2.80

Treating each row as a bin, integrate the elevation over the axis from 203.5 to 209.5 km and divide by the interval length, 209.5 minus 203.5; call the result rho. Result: 2.77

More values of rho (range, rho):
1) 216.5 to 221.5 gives 2.84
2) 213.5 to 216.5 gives 2.76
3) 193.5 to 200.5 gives 2.79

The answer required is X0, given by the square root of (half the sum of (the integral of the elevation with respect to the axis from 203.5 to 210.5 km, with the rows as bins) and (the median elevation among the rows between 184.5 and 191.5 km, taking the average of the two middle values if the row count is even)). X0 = 3.33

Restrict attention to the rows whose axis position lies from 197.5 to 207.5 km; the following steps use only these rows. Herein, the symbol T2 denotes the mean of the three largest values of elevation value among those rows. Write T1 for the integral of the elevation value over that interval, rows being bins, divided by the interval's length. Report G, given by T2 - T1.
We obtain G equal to 0.134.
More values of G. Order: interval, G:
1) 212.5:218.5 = 0.069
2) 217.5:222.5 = 0.032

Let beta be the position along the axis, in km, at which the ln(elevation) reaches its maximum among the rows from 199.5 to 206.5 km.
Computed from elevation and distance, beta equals 200.0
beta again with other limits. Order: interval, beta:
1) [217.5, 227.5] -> 220.0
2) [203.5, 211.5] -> 210.0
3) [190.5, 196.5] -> 195.0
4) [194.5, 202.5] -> 200.0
